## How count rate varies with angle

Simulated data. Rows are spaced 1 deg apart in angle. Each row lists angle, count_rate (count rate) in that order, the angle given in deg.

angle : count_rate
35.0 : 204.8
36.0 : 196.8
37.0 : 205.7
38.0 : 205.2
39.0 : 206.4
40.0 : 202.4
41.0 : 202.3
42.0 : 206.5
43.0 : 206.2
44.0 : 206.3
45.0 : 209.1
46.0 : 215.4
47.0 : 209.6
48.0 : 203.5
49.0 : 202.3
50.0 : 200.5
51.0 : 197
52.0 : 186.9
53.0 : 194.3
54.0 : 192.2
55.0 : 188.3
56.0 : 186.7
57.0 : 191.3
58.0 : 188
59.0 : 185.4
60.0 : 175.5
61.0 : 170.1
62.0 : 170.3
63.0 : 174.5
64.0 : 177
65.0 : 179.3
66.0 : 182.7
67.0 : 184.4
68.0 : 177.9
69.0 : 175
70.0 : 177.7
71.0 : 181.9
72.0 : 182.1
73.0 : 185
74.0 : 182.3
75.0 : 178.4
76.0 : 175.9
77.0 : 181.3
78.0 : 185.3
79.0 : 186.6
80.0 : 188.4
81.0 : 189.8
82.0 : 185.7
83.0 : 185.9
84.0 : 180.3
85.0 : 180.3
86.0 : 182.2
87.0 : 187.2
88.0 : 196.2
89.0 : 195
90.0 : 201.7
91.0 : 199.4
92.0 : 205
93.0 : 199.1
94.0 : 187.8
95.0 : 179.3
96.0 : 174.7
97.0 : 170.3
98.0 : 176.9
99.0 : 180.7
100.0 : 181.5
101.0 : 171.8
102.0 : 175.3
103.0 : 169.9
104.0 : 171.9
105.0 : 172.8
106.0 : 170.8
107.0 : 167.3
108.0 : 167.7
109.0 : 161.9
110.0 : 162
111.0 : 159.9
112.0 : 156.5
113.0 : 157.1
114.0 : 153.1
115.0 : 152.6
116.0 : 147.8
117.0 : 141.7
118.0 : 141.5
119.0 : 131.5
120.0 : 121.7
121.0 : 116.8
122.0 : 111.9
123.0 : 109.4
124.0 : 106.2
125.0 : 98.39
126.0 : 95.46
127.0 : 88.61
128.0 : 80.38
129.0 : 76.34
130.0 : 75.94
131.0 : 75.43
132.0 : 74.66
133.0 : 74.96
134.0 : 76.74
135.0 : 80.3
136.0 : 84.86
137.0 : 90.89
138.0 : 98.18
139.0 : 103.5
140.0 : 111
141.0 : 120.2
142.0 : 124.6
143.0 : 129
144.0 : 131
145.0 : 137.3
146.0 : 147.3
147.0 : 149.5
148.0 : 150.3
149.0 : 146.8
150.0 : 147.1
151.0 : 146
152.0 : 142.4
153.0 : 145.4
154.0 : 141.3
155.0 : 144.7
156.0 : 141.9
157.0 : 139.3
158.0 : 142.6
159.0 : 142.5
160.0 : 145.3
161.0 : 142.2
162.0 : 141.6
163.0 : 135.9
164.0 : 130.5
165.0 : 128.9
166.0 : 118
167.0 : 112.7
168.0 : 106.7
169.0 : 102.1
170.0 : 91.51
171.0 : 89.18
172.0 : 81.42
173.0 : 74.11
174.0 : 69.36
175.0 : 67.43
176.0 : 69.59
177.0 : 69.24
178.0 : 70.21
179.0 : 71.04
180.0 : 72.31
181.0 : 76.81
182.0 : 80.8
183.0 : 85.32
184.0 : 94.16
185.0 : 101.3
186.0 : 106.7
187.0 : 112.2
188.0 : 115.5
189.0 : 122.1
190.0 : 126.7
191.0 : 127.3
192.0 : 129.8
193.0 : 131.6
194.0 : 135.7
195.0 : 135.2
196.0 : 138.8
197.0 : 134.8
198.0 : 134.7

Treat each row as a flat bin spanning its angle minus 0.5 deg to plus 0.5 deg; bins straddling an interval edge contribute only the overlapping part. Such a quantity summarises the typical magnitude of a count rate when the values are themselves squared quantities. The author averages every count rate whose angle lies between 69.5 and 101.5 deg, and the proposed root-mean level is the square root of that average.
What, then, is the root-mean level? 13.6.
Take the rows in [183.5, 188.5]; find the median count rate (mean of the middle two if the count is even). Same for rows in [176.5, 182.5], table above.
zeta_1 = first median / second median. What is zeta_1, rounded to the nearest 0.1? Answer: 1.5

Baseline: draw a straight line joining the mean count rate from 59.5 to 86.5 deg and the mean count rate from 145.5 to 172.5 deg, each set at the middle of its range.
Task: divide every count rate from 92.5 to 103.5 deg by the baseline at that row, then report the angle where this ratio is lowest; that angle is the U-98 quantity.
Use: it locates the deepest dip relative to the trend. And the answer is 97.0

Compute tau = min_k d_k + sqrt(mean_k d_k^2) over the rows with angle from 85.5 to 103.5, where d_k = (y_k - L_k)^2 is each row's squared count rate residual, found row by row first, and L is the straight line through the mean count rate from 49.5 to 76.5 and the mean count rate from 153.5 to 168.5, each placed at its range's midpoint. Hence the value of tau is 589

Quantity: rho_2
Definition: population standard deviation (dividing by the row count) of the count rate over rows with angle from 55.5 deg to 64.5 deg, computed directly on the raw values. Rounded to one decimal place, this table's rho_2 7.6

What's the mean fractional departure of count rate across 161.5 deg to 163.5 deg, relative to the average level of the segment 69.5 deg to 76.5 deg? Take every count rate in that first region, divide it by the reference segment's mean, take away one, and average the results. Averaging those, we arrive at -0.23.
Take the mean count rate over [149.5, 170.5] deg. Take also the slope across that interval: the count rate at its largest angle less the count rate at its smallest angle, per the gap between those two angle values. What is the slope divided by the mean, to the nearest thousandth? -0.021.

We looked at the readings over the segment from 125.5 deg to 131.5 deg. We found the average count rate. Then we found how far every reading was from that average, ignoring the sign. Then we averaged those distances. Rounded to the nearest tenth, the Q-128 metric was 6.7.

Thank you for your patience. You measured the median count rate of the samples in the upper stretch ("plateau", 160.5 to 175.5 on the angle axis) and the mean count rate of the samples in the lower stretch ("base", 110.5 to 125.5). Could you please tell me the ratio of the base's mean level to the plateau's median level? 1.25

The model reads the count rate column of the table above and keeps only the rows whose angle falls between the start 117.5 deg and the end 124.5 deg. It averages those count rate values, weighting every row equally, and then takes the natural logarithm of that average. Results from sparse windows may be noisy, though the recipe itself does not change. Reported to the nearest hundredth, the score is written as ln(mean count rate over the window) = 4.79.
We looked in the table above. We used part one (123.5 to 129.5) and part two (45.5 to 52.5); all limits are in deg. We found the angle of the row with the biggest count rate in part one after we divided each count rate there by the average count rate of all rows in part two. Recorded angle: 124.0 deg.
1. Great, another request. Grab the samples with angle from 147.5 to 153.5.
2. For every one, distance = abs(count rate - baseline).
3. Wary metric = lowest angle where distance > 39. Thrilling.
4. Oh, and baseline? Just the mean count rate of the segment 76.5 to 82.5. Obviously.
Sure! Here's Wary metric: 149.0 deg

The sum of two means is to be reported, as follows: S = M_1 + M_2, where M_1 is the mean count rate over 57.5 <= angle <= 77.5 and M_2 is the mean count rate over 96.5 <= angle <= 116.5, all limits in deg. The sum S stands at 346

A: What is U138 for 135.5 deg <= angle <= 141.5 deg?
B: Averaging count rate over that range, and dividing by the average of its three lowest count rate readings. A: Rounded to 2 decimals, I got 1.11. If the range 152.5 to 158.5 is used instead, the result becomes 1.01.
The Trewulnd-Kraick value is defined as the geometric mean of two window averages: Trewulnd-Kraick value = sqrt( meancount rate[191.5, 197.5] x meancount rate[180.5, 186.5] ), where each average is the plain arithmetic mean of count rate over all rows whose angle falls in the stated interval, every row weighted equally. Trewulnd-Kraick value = 110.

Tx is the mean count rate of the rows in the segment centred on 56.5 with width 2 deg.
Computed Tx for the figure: 189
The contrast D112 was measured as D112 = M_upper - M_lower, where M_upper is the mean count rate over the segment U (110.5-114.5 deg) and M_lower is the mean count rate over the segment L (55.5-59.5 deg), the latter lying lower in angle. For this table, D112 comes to -31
